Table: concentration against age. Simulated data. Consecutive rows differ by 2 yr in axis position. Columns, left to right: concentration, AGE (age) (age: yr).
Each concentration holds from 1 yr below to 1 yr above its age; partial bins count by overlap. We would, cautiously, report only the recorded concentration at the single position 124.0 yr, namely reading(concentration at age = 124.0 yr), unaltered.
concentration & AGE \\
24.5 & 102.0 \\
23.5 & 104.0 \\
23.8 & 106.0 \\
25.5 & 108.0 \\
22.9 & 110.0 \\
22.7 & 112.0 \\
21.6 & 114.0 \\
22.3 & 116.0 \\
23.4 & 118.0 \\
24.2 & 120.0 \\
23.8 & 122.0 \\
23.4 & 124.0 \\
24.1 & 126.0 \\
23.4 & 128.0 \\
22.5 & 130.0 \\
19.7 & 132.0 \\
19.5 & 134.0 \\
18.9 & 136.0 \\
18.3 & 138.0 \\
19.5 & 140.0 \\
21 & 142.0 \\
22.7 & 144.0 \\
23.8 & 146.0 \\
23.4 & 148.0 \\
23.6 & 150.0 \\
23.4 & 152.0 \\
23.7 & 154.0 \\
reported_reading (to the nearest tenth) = 23.4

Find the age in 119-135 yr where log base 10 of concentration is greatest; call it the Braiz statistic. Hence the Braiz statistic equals 120.0 yr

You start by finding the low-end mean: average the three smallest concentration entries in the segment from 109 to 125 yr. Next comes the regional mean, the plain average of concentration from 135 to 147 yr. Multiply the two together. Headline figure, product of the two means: 460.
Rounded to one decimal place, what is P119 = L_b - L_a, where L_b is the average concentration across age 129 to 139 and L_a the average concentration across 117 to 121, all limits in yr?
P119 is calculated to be -4.0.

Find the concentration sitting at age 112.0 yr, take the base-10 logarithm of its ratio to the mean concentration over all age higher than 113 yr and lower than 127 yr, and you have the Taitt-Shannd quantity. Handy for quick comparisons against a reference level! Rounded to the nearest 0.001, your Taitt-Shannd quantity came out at -0.011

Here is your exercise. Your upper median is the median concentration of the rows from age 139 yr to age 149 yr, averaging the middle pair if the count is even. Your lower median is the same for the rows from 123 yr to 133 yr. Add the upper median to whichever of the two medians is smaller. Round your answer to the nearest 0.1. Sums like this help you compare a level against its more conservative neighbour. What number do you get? 45.4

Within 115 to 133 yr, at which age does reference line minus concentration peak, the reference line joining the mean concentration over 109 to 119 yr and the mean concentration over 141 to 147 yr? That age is 132.0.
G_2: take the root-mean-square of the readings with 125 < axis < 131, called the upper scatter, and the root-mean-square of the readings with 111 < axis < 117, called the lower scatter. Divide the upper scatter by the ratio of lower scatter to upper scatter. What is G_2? 25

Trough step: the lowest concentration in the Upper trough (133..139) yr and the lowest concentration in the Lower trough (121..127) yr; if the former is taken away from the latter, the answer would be 5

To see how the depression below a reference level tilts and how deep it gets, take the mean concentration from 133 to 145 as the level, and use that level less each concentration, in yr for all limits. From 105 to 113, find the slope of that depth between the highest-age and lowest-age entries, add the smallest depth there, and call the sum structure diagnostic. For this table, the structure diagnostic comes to -5.3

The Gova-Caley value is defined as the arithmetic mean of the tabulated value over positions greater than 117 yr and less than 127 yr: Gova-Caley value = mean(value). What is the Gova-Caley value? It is 23.8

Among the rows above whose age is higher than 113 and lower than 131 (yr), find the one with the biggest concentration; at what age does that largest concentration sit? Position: 120.0 yr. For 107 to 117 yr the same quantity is 108.0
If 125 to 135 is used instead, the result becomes 126.0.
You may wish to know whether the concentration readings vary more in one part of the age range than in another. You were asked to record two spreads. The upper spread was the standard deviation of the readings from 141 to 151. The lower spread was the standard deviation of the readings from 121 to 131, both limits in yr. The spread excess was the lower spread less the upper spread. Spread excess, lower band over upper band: -0.5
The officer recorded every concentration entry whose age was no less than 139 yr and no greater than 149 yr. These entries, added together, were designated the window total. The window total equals 110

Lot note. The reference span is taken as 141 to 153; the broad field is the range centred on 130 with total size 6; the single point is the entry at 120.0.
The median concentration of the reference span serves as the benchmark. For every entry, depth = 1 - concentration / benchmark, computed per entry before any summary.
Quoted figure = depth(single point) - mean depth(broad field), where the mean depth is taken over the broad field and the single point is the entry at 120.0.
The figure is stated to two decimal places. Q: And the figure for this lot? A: -0.10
